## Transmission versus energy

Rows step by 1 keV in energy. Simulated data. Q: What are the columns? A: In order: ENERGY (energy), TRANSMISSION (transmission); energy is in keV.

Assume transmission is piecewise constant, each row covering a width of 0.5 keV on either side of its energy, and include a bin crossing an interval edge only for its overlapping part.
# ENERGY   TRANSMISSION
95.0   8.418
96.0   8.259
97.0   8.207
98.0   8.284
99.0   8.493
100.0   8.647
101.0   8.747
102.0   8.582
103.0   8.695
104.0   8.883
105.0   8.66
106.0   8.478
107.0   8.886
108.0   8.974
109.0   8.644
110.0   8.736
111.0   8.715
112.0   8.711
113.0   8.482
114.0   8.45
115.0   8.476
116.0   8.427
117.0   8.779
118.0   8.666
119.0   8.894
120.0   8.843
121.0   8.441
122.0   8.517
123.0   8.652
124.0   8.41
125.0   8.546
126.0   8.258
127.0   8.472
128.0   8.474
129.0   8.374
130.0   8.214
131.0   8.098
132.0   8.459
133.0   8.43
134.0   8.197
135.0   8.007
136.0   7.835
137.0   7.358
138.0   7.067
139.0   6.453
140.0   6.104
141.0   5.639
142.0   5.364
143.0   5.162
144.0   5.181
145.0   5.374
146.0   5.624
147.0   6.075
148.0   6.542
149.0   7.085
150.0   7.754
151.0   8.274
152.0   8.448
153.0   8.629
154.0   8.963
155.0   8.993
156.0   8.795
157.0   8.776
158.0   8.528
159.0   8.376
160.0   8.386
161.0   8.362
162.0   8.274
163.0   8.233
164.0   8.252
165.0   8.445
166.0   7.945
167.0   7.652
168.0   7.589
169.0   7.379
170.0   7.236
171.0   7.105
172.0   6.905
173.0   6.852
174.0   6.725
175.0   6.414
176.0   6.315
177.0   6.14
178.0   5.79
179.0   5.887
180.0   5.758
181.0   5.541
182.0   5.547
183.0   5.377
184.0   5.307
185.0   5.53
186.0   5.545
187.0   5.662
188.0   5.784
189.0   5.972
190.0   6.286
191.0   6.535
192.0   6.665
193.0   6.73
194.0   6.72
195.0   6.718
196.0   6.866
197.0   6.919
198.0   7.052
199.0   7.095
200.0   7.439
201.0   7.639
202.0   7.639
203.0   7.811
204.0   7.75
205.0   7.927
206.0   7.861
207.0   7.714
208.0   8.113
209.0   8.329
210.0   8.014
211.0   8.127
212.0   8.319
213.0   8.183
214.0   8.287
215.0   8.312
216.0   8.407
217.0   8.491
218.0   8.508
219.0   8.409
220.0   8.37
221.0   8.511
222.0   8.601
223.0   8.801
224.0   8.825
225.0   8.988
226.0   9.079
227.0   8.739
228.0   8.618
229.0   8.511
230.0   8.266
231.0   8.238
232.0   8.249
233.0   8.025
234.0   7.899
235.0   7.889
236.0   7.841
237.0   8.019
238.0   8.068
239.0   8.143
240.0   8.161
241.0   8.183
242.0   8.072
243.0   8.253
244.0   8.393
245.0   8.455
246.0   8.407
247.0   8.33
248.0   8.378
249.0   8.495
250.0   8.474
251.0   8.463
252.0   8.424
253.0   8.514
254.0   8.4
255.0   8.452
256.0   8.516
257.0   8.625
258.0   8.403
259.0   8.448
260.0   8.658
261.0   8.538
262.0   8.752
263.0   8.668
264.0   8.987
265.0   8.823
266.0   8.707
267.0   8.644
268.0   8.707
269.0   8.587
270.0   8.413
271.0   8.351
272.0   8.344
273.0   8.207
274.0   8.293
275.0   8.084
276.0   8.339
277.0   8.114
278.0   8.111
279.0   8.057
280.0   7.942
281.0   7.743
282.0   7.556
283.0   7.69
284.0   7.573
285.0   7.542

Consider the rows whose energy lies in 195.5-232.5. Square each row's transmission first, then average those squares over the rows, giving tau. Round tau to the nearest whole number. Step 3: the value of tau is 66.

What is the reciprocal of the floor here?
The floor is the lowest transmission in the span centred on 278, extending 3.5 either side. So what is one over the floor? 0.13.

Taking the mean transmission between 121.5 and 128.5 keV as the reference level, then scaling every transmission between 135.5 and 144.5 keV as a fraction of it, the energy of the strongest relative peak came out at 136.0 keV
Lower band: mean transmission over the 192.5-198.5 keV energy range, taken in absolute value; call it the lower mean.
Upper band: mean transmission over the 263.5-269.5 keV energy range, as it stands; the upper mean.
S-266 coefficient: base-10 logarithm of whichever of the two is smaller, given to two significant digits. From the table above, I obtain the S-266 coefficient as 0.83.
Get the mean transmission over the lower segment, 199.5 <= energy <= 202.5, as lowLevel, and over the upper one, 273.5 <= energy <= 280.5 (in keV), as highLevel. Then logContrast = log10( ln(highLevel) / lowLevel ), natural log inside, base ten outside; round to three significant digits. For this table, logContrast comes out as -0.558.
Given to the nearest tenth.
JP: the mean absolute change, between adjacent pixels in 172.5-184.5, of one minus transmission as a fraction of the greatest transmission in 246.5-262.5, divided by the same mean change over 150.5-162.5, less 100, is -98.8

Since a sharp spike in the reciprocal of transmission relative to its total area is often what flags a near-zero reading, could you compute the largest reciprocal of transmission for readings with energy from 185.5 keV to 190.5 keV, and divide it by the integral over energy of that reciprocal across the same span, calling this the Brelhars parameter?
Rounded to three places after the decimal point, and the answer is 0.211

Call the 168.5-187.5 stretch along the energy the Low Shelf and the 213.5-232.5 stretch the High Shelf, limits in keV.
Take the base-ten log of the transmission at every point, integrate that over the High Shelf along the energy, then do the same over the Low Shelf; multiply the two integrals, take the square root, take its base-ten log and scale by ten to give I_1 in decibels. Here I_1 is 12.1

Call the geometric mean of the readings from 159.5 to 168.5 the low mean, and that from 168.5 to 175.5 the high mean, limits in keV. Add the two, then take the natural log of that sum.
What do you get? 2.71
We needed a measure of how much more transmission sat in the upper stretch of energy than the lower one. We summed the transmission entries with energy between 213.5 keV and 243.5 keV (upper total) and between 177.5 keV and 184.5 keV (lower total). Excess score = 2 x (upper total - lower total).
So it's 423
